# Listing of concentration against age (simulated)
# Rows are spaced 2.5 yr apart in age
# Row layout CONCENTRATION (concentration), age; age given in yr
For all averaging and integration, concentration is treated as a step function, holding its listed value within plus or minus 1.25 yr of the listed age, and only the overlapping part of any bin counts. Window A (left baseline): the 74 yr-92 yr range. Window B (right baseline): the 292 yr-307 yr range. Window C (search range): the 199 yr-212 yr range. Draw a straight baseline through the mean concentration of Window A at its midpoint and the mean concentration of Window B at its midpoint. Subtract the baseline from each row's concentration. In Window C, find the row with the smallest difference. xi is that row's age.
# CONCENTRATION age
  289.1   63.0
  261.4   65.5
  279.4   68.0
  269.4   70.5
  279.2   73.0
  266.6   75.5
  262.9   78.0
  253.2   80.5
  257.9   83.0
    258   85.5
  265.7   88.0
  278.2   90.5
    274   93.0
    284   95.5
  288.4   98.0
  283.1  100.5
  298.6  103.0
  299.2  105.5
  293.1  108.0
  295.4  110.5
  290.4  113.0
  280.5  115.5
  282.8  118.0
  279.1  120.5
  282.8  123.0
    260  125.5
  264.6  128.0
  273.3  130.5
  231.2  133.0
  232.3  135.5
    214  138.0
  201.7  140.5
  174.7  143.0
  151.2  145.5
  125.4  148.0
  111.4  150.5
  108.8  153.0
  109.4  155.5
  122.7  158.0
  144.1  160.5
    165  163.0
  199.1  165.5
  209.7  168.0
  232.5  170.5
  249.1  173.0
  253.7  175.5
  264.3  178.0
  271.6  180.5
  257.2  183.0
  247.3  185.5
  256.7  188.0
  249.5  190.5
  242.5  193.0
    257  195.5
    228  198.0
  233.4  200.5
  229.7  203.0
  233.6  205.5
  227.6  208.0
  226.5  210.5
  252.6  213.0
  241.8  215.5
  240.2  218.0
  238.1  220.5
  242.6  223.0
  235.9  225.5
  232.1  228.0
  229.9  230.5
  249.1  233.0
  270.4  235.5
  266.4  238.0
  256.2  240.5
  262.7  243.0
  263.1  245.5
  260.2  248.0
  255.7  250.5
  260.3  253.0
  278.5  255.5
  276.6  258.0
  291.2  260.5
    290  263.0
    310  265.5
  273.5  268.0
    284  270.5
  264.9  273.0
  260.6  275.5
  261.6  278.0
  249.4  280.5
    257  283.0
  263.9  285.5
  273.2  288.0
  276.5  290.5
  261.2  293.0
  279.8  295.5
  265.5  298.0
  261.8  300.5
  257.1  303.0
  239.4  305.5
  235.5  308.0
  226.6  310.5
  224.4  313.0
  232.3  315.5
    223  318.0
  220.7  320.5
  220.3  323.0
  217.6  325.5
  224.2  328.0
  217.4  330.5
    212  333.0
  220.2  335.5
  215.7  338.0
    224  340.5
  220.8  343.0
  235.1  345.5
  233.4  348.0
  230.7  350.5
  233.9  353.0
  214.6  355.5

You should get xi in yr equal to 210.5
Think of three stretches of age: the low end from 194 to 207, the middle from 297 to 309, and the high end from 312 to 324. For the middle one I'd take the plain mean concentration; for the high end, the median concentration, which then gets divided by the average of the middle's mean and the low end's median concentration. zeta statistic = 0.92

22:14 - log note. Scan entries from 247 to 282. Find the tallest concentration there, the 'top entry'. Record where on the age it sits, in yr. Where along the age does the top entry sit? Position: 265.5 yr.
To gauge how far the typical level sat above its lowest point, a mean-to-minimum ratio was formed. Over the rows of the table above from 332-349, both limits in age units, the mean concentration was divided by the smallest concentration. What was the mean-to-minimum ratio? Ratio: 1.05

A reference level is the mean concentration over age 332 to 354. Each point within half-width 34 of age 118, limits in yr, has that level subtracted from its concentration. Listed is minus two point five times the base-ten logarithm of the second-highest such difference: -4.7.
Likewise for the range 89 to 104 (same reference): -4.5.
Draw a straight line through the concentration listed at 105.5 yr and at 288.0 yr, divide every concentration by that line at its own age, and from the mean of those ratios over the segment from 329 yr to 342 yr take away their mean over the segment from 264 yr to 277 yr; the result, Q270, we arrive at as -0.19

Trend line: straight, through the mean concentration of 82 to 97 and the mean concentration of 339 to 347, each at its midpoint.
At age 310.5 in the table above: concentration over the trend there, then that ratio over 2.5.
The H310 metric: 0.39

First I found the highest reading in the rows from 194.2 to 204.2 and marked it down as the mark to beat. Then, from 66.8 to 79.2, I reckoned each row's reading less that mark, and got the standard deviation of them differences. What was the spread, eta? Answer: 7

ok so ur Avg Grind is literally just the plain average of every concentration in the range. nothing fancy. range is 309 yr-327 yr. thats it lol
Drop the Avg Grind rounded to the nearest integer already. 224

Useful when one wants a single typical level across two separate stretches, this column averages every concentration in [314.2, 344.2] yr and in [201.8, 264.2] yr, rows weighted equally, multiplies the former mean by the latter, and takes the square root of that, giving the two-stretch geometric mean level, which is 236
